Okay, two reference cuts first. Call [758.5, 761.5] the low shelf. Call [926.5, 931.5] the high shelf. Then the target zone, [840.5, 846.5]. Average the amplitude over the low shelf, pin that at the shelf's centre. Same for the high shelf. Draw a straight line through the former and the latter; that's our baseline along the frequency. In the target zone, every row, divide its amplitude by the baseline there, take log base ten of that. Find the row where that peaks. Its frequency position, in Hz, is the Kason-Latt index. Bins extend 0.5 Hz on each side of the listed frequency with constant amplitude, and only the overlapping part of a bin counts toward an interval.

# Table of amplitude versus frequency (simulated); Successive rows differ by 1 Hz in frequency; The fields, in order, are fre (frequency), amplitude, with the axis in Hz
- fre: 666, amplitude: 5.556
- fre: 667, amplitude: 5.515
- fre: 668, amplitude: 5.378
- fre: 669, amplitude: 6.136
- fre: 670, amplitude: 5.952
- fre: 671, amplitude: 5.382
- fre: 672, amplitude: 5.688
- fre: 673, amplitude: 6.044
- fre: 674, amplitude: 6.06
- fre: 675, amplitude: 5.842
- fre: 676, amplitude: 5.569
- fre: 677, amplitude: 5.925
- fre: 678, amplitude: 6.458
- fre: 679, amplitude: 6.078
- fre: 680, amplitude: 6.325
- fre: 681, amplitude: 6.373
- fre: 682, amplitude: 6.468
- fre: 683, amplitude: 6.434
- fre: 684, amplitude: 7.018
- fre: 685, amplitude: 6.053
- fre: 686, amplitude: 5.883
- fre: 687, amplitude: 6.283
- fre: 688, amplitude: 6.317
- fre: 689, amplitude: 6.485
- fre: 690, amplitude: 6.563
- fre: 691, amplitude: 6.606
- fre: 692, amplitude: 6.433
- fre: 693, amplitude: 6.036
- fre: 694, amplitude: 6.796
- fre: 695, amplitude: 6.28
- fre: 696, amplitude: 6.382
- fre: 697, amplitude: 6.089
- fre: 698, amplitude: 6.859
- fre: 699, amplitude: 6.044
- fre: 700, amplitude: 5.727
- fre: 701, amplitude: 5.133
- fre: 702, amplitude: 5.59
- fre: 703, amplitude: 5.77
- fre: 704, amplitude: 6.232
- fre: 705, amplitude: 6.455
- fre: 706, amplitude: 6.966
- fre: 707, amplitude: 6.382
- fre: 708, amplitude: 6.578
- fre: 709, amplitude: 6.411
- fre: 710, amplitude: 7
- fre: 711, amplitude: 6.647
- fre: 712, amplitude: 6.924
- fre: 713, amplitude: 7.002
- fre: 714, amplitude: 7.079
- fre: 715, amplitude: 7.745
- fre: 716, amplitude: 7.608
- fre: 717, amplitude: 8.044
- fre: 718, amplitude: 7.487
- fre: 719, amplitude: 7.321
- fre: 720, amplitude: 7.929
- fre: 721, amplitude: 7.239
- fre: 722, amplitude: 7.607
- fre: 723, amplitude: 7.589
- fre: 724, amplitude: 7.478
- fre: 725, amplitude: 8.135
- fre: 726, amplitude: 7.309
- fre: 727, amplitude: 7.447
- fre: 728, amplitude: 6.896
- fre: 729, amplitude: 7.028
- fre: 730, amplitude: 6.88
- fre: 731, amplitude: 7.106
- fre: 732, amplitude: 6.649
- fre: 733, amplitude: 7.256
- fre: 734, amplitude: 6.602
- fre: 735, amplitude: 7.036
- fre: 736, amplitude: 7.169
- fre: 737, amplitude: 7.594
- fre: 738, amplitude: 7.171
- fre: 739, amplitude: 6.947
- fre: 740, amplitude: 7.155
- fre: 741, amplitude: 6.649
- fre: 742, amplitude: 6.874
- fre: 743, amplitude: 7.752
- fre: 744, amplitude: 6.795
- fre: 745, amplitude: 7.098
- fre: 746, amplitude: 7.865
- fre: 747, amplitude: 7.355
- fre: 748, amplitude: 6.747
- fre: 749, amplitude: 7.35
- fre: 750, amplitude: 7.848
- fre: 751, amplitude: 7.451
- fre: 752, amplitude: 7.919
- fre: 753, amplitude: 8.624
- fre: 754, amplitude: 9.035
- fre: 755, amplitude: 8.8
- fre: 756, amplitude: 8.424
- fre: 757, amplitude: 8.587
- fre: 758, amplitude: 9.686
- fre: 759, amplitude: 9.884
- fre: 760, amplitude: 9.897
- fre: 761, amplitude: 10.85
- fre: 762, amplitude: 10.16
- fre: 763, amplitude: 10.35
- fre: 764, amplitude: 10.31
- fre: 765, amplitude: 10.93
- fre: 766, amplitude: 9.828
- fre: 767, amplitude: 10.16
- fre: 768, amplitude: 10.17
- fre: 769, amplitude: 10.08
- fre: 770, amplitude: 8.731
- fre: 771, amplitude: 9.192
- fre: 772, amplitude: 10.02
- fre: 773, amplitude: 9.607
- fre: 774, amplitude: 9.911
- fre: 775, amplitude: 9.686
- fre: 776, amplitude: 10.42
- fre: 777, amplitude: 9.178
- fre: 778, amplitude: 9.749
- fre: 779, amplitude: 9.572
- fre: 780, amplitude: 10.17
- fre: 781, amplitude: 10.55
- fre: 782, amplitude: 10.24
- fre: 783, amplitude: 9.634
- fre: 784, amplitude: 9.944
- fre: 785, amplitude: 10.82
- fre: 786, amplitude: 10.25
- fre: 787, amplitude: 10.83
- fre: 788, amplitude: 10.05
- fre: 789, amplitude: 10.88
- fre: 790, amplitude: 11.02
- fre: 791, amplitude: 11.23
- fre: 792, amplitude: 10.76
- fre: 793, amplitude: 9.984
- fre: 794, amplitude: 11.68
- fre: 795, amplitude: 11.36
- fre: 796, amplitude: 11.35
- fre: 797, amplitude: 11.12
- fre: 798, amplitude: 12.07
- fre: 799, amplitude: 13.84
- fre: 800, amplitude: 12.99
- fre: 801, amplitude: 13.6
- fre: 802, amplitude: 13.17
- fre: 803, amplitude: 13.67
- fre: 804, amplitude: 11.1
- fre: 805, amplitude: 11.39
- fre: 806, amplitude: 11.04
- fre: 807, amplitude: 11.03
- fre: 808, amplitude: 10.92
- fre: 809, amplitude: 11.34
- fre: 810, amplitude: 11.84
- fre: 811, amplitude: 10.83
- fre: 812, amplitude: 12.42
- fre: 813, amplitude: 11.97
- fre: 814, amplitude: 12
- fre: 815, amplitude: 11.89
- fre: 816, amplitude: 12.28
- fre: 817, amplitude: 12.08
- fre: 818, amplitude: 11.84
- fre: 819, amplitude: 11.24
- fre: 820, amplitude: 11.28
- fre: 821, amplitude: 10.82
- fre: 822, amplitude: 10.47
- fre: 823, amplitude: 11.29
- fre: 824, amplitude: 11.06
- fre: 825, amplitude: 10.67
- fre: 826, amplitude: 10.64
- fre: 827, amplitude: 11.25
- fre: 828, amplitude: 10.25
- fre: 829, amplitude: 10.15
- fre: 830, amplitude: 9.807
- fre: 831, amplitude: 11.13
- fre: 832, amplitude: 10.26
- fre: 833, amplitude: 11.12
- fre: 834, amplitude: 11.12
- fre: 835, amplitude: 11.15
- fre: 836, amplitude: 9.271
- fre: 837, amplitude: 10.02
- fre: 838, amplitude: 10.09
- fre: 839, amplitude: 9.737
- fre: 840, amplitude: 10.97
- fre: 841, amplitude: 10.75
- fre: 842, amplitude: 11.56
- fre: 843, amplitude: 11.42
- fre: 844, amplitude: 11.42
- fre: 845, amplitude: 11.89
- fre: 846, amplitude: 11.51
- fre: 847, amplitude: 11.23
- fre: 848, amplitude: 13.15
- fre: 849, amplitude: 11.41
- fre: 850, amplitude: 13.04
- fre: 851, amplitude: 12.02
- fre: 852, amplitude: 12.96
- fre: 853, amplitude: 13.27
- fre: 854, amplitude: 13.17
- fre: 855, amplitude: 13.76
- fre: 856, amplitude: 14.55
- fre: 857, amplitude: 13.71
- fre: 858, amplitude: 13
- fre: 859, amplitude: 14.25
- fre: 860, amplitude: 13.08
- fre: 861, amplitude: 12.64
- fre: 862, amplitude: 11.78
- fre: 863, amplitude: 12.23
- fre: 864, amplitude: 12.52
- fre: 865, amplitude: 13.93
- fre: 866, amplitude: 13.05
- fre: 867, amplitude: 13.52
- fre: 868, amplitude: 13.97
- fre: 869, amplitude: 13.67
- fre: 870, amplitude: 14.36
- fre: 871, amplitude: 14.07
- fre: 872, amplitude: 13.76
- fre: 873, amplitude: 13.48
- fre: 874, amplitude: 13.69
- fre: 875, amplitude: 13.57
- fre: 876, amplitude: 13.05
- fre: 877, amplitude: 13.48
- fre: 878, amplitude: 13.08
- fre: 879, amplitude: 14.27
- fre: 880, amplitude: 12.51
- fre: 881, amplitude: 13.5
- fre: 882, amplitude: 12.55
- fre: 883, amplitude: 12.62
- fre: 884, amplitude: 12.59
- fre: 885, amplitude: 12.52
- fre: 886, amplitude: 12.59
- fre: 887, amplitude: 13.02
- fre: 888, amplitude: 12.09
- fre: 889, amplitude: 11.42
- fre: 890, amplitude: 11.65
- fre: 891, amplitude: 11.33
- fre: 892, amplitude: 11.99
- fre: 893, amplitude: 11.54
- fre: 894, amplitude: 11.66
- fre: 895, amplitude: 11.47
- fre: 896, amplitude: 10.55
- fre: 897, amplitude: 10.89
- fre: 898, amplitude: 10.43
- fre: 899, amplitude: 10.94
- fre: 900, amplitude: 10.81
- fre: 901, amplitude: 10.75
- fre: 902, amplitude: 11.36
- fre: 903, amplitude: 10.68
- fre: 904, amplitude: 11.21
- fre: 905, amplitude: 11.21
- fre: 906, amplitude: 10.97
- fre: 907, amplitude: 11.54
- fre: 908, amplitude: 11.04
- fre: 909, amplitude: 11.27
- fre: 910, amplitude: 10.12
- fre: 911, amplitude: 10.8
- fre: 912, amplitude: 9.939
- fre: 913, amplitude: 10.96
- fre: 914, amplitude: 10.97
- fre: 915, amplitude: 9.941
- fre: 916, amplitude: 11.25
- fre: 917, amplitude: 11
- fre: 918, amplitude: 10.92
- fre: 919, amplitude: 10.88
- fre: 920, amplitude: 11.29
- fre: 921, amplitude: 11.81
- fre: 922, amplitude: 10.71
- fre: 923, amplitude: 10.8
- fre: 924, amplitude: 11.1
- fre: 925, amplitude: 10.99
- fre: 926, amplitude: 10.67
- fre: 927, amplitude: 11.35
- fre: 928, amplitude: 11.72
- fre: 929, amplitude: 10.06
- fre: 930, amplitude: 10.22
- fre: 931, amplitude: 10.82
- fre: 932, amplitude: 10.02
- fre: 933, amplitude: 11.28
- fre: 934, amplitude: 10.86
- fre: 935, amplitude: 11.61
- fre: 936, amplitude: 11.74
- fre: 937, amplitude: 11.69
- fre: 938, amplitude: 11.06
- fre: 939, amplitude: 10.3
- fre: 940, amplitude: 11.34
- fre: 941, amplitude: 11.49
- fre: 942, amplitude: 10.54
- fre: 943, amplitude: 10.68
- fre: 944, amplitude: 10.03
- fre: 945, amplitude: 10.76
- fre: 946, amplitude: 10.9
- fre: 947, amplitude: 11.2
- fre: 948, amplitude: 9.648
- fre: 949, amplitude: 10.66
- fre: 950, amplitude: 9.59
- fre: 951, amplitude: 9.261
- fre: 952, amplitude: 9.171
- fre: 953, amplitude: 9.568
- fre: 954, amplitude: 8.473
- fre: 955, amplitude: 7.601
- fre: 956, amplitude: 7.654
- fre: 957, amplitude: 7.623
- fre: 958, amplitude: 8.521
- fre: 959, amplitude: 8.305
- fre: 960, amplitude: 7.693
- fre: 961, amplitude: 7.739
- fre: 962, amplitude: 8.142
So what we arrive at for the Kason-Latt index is 845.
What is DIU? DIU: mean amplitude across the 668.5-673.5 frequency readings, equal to 5.8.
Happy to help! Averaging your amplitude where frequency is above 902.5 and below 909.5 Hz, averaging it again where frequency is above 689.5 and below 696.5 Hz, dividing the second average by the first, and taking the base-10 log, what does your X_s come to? -0.24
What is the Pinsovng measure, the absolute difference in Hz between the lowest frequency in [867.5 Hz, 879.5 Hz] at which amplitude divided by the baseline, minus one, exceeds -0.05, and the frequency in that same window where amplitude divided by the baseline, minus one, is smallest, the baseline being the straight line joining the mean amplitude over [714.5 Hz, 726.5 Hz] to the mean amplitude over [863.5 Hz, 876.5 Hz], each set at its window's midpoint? 10 Hz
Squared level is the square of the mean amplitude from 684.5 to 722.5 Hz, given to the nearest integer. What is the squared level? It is 44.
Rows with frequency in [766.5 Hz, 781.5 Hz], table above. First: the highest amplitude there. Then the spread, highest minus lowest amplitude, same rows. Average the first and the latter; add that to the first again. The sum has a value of 16.7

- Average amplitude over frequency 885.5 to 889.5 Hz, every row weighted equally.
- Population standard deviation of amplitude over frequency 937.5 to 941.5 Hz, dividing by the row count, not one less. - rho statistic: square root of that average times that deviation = 2.4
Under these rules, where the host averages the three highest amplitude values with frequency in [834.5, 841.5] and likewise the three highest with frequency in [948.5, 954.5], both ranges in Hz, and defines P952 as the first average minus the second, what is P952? 1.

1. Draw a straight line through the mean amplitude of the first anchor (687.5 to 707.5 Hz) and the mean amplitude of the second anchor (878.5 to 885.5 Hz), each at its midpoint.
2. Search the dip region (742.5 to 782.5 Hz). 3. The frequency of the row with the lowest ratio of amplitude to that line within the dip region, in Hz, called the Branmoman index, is 748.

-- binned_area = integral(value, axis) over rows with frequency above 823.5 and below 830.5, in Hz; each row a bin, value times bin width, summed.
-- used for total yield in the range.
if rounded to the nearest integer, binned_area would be 74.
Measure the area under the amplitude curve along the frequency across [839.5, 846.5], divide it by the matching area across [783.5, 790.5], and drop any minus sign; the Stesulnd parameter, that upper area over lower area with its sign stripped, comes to 1.1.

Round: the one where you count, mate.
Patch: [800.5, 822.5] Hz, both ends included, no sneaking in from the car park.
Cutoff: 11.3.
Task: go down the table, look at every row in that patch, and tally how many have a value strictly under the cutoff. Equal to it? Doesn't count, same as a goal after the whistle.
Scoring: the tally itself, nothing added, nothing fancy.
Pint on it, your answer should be 9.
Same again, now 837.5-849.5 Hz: 5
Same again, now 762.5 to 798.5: 32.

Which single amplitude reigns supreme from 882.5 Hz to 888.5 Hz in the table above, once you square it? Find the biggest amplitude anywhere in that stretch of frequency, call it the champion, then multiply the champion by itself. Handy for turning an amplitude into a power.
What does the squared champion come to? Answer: 170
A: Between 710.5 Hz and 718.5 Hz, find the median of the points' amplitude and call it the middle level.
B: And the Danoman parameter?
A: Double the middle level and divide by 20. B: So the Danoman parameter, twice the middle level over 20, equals 0.73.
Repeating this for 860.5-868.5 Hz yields 1.28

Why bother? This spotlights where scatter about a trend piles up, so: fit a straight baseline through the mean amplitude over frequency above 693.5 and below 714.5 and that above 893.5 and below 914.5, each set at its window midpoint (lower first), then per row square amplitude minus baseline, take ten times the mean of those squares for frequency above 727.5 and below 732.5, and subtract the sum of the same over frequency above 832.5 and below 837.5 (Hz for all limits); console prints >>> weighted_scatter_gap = -10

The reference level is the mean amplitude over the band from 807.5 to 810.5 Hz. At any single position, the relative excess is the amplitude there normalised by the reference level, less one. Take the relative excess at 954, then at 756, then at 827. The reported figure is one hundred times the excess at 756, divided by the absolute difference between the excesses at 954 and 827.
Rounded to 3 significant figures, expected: -106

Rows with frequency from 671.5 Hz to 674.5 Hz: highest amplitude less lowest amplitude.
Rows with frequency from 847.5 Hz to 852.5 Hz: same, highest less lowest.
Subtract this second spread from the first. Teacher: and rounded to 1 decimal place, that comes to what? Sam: -1.4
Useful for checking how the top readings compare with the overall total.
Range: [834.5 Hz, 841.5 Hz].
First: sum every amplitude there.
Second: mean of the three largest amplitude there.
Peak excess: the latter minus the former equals -61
